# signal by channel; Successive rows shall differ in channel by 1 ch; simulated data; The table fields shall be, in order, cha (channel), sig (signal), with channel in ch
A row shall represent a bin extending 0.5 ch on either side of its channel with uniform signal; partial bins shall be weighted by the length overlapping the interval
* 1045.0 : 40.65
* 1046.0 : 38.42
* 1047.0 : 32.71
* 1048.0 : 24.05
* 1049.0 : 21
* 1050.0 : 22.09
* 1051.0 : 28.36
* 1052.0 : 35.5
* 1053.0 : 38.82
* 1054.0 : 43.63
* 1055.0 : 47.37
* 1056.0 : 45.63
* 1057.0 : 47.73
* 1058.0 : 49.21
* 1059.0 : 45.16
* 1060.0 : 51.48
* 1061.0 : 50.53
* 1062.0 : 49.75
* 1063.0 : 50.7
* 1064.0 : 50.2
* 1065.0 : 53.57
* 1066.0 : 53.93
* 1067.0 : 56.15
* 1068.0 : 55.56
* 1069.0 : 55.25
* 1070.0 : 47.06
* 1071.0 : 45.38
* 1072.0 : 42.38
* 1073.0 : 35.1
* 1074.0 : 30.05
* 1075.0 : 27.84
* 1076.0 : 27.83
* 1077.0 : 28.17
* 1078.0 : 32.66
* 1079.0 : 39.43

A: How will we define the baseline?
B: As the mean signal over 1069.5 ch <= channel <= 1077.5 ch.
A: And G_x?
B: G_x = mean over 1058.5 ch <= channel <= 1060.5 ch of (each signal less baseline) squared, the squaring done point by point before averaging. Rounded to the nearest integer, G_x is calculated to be 175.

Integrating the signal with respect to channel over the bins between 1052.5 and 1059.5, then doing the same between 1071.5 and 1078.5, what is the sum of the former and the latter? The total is 542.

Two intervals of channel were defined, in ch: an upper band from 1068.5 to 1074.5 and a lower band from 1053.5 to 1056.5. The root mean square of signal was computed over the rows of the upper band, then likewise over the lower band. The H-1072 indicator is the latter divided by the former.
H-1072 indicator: 1.1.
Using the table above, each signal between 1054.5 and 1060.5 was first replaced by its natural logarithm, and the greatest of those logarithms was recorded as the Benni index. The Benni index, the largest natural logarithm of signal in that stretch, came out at 3.94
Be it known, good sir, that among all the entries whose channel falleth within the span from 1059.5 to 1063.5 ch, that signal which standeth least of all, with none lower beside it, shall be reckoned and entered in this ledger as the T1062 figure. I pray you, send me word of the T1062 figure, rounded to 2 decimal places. 49.75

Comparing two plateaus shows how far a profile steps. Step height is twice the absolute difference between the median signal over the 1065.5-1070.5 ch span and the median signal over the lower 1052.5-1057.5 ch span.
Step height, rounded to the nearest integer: 19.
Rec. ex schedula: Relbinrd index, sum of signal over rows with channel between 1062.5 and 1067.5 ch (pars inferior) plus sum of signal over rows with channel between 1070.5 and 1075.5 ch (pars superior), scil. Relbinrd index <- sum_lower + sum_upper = 445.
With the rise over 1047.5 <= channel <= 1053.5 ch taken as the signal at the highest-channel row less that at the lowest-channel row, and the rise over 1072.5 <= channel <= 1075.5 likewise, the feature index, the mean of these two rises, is 4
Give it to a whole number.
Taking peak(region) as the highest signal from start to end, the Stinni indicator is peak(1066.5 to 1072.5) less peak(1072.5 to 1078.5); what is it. 21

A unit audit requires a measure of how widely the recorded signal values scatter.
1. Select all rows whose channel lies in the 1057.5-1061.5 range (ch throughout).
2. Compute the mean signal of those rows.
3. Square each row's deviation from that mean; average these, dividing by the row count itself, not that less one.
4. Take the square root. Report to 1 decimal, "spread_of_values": 2.4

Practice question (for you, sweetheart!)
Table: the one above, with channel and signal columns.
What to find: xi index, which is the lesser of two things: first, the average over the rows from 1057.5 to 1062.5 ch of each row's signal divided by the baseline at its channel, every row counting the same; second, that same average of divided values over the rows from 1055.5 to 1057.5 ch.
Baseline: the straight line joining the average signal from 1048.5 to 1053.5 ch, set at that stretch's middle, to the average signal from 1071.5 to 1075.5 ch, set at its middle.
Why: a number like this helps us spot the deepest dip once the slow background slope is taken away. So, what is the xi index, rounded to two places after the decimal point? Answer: 1.54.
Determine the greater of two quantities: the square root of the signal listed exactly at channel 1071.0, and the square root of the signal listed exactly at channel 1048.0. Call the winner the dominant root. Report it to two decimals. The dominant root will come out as 6.74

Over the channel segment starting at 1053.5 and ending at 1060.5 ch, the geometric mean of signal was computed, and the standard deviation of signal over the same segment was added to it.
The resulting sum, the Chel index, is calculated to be 50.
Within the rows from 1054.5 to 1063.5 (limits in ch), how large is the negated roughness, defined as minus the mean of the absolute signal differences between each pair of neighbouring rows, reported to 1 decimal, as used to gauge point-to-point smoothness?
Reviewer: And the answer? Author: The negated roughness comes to -2.3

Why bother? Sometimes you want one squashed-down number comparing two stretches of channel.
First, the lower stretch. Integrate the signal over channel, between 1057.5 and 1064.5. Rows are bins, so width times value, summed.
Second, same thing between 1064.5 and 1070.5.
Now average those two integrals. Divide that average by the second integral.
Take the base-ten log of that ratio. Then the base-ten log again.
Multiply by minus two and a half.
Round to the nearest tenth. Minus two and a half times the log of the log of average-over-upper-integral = 4.4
